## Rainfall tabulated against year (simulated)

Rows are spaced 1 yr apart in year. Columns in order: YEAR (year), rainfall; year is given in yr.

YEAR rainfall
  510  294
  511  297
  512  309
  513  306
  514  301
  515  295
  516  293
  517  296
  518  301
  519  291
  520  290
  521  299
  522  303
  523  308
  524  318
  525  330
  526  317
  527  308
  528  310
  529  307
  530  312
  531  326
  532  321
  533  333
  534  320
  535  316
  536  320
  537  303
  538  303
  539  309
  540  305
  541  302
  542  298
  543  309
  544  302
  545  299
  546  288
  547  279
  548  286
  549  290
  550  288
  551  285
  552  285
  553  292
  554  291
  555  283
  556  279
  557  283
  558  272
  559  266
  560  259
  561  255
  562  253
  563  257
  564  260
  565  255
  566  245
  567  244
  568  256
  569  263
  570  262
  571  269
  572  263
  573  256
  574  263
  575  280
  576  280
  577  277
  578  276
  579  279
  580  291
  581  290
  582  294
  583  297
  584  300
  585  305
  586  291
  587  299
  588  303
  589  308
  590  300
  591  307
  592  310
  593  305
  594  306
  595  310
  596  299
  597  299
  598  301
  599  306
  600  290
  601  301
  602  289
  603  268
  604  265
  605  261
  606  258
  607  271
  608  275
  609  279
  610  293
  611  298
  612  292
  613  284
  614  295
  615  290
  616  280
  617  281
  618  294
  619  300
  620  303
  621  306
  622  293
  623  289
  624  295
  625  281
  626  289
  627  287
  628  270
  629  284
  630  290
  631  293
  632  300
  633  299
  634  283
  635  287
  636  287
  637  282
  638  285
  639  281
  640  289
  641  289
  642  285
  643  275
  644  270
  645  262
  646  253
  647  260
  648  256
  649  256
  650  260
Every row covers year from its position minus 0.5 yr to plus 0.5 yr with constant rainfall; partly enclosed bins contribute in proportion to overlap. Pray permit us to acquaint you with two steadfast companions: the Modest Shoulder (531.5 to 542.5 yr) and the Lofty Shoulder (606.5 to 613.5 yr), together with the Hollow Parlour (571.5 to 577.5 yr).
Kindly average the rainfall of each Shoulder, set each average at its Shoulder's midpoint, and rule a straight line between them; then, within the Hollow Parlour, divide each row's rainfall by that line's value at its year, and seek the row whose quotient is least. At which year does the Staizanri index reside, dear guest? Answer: 573 yr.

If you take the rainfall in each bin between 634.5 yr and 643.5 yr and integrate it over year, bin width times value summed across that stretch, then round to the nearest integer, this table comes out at 2560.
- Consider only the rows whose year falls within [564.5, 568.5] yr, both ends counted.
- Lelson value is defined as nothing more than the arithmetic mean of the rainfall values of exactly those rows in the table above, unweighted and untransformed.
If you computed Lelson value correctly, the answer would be 250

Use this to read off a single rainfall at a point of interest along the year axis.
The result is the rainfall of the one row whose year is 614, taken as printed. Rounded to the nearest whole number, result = 295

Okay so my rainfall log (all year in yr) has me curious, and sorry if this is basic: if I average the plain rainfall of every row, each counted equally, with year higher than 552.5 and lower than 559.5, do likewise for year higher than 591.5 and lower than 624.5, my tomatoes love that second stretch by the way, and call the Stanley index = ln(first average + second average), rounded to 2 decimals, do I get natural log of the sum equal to 6.35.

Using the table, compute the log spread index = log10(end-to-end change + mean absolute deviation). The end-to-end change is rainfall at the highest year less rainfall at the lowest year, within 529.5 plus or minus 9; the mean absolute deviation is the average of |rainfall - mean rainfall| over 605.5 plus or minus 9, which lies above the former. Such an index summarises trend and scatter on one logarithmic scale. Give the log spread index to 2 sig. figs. 1.2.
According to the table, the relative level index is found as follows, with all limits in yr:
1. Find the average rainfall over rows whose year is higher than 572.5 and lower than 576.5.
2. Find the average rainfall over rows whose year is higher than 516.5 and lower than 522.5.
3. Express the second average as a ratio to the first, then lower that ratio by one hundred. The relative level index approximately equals -98.90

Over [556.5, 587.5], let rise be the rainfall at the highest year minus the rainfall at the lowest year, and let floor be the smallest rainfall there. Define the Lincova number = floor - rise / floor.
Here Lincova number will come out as 244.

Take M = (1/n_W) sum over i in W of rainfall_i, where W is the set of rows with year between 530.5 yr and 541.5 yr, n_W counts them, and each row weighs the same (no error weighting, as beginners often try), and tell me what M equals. 314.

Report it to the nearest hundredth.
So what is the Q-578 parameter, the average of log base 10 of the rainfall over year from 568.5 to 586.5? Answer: 2.45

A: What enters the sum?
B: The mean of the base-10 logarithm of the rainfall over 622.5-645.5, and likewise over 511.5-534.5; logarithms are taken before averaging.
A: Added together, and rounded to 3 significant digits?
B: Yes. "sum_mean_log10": 4.94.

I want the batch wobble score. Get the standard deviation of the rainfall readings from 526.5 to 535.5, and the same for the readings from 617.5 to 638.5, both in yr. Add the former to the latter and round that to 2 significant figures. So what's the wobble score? 17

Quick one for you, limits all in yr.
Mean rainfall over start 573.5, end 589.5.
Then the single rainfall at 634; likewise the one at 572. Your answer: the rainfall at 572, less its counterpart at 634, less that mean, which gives -310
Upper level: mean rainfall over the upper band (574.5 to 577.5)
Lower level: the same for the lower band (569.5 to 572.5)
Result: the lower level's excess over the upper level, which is -14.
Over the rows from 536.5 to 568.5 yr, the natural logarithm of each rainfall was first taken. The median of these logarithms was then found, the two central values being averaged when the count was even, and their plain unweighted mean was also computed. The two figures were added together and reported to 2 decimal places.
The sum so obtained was 11.29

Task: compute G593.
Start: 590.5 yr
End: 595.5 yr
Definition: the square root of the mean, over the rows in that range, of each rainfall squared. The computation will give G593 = 308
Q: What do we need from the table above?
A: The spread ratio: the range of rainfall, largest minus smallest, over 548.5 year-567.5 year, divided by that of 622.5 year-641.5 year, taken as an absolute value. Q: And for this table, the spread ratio 1.6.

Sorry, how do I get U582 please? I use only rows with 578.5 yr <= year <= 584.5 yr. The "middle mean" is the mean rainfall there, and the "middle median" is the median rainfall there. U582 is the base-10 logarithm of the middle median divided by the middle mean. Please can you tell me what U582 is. 0.0010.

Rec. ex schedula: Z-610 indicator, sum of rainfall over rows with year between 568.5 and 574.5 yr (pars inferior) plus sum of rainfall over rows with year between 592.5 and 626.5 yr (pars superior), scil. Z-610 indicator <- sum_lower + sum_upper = 11422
